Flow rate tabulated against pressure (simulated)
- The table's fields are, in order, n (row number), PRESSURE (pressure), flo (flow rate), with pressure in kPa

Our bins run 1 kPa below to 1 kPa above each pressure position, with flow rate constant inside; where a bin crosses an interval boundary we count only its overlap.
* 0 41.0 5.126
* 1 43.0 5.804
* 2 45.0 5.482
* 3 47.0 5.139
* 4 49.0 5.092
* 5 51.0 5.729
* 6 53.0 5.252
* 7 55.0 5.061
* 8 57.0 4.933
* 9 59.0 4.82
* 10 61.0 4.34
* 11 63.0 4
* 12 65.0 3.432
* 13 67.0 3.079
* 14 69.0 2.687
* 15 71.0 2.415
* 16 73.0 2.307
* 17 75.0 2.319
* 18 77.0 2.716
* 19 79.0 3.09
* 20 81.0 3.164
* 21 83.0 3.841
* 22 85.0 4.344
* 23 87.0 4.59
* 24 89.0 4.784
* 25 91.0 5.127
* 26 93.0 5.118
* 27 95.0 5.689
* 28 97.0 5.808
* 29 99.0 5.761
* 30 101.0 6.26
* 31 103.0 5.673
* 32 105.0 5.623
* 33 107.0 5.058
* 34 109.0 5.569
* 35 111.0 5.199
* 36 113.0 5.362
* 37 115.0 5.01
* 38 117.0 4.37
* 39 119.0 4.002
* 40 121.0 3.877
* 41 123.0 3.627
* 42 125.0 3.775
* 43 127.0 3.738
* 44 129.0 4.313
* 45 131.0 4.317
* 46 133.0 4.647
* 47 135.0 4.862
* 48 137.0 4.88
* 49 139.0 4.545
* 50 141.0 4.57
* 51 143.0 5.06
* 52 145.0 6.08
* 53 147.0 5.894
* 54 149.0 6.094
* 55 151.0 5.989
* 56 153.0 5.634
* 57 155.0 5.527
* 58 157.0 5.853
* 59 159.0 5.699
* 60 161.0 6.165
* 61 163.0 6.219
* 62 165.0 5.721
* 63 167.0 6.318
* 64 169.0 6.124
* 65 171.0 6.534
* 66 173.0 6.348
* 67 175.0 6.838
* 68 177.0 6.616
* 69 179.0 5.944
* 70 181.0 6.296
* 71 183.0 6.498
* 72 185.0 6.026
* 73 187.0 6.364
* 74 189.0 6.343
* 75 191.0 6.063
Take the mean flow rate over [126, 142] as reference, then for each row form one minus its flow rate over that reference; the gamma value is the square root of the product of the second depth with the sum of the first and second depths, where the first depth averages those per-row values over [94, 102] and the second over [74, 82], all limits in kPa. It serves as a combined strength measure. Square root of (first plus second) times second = 0.15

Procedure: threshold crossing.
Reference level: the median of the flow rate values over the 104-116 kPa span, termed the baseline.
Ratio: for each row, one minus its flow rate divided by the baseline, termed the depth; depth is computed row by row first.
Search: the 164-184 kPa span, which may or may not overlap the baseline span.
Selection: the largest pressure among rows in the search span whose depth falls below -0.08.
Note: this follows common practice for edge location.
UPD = 183.0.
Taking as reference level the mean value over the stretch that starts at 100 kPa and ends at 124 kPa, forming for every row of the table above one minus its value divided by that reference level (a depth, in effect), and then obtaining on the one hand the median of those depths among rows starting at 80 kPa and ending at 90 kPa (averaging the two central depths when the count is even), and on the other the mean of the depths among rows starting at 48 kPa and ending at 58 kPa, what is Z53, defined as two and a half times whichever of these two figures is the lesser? -0.12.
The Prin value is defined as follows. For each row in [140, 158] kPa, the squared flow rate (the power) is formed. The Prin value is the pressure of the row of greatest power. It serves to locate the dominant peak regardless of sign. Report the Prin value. 149.0 kPa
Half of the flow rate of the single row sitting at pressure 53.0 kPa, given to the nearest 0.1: 2.6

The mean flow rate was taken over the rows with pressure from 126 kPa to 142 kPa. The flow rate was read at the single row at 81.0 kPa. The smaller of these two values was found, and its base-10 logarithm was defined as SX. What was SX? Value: 0.50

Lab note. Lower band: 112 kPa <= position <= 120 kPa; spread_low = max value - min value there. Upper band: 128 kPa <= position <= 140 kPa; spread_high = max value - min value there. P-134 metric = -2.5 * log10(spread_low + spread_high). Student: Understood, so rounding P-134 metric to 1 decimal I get -0.7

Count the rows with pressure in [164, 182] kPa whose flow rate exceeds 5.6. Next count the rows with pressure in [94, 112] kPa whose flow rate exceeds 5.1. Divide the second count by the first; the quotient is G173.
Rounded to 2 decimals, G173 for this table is 0.89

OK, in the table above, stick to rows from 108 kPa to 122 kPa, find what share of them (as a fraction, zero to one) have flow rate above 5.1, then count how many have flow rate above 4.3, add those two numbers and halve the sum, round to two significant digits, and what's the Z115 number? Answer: 2.7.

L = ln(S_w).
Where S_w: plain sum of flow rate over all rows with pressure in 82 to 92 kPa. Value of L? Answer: 3.1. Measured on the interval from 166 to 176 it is 3.5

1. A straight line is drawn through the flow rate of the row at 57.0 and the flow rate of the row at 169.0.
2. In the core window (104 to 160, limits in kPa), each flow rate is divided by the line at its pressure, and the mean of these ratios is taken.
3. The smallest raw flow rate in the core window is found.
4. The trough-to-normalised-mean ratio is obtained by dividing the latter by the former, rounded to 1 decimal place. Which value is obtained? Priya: 4.2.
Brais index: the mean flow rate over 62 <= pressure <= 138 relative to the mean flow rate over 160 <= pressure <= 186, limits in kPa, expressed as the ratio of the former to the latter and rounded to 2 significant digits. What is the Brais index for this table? 0.69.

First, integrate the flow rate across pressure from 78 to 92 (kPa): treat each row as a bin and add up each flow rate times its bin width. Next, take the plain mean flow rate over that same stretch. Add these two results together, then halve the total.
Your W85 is 31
